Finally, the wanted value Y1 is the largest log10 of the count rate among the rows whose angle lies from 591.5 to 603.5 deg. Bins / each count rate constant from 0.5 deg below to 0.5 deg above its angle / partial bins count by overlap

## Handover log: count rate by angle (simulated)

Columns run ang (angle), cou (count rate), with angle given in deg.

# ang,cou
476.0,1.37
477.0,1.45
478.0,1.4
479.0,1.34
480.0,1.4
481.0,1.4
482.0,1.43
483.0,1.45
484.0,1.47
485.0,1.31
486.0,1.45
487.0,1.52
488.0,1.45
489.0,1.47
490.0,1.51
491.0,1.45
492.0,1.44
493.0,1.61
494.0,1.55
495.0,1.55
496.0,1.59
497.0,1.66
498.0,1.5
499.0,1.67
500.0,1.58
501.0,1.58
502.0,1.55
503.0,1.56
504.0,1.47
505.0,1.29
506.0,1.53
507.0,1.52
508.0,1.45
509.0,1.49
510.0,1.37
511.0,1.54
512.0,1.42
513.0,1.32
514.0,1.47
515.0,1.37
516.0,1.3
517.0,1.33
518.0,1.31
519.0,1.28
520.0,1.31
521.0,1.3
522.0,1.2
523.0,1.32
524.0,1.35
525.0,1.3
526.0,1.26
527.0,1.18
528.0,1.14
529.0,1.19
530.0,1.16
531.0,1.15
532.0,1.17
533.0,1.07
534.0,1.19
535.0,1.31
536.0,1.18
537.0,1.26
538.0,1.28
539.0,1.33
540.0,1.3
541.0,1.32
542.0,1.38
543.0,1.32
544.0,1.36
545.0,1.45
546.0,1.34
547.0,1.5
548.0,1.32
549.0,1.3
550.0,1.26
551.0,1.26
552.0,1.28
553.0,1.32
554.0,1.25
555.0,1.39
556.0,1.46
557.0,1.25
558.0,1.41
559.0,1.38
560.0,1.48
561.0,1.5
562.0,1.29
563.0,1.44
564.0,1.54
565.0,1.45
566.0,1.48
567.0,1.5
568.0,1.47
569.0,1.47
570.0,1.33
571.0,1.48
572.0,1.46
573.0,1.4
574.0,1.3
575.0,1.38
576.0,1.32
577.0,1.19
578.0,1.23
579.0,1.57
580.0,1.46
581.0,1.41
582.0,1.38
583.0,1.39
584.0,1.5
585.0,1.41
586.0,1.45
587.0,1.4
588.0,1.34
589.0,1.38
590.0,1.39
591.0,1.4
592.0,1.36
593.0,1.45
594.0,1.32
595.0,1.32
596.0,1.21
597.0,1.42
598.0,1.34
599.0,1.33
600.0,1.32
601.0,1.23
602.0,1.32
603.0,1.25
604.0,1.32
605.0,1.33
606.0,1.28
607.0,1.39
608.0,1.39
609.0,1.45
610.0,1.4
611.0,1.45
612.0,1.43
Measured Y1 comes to 0.16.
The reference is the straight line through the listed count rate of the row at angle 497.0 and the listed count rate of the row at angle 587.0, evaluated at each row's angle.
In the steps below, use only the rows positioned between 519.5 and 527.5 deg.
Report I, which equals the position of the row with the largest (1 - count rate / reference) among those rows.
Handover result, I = 527.0 deg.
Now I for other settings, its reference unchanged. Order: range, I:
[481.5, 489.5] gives 485.0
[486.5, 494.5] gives 492.0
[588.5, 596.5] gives 596.0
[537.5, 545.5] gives 538.0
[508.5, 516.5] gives 516.0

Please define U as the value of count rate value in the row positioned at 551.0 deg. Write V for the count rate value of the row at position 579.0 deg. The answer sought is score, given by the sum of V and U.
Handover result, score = 2.83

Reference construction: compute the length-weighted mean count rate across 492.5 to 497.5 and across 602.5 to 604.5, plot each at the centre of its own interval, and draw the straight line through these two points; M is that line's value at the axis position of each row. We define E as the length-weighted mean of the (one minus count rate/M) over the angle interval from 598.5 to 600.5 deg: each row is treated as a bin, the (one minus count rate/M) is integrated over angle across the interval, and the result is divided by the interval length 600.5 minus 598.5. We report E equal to -0.02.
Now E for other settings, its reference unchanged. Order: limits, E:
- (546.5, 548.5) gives 0.02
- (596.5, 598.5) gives -0.06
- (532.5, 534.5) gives 0.24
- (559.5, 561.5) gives -0.06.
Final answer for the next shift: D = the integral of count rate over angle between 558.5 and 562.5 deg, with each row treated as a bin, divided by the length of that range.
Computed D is 1.41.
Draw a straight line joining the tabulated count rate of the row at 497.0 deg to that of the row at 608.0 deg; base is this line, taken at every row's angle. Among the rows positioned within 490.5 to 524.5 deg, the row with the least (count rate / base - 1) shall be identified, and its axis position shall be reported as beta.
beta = 522.0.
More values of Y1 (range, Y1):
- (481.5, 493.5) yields 0.21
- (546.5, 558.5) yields 0.18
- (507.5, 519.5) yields 0.19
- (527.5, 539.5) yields 0.12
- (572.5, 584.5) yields 0.20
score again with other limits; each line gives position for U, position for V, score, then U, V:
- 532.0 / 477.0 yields 2.62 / 1.17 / 1.45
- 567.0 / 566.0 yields 2.98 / 1.5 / 1.48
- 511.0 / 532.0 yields 2.71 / 1.54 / 1.17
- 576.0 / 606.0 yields 2.60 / 1.32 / 1.28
